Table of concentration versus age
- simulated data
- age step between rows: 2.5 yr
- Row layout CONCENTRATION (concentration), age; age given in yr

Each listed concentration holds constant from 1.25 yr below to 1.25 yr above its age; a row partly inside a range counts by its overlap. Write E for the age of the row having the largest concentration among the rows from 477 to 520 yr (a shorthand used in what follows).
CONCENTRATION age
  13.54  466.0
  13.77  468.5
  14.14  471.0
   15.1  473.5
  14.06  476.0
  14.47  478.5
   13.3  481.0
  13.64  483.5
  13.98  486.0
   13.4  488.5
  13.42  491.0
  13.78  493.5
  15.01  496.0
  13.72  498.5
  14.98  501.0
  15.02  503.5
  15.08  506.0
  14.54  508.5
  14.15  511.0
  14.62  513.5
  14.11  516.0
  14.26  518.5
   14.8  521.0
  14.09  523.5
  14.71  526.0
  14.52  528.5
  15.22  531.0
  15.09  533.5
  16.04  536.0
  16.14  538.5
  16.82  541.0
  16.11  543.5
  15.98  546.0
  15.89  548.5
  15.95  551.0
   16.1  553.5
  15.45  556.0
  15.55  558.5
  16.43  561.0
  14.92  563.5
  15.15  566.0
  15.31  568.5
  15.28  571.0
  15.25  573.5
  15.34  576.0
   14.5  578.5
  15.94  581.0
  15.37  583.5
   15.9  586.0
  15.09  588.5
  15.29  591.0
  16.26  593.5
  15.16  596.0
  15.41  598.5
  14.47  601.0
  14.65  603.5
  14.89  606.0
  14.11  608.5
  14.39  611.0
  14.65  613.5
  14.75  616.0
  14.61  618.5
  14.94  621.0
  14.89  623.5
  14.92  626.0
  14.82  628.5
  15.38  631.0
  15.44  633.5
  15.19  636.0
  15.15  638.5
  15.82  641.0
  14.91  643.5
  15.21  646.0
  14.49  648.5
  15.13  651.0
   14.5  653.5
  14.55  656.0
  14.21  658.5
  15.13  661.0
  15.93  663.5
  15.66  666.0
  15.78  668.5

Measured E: 506.0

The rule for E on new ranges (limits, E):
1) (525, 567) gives 541.0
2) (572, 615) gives 593.5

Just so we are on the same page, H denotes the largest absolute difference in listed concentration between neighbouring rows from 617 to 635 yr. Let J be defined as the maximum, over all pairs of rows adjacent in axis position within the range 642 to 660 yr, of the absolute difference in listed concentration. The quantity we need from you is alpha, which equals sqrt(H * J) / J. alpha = 0.88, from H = 0.56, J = 0.7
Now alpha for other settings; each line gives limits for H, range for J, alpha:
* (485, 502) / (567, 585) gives 0.95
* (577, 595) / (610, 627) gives 2.09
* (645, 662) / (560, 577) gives 0.78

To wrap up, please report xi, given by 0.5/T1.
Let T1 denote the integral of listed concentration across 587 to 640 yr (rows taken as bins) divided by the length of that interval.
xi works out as 0.0334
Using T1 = 15.0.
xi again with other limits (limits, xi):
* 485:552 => 0.0336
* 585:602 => 0.0325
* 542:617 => 0.0326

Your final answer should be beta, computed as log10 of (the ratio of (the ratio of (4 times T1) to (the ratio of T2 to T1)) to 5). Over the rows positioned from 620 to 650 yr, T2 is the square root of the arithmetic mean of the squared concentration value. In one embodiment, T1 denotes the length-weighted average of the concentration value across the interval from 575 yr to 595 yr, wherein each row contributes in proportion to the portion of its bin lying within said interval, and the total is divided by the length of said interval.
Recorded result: 1.10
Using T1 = 15.5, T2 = 15.1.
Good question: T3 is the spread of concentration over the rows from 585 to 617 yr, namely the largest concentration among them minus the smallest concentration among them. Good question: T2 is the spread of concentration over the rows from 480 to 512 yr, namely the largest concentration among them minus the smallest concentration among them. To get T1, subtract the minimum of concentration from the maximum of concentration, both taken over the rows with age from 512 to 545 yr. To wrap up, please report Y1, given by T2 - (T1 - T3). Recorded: 1.20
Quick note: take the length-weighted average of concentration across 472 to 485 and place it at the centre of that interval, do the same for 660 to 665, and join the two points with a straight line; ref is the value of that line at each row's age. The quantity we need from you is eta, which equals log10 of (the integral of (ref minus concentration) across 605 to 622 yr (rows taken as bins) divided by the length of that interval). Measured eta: -0.25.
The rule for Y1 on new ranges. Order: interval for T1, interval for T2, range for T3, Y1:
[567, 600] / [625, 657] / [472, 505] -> 1.37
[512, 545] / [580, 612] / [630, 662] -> 1.03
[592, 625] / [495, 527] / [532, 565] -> 1.11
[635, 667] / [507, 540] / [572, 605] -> 2.12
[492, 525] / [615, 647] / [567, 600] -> 1.61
